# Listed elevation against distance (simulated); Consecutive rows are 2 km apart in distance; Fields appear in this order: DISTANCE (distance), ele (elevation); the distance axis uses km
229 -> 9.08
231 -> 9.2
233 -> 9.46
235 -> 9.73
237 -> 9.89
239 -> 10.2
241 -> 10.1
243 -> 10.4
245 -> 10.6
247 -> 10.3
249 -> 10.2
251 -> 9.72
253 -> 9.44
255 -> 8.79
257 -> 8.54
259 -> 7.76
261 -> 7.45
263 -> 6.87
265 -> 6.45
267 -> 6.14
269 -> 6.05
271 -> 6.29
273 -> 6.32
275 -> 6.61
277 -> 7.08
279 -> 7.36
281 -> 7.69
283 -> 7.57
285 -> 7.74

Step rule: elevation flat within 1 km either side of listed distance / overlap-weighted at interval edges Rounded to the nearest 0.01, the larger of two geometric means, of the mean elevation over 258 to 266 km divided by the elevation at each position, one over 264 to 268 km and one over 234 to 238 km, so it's 1.13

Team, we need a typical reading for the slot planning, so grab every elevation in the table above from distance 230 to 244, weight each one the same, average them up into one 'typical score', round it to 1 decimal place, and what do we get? 9.9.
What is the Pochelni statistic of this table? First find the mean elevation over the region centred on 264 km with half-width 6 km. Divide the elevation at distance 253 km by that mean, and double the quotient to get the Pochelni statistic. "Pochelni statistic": 2.8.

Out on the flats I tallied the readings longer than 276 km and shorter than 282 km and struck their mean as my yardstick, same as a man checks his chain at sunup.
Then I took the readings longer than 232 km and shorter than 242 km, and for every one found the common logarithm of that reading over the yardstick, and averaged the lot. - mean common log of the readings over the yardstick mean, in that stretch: 0.13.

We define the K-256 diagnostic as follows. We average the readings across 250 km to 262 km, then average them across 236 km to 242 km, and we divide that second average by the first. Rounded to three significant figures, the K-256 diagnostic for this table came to 1.17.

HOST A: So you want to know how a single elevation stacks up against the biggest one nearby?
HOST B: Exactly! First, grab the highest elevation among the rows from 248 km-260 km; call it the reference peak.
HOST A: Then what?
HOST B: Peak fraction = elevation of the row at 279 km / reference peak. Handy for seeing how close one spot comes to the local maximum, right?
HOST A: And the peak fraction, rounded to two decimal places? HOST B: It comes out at 0.72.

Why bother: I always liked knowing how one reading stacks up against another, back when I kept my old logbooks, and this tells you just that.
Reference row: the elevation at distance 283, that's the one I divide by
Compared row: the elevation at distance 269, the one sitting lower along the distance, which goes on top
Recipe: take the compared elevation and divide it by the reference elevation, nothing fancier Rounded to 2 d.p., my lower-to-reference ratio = 0.80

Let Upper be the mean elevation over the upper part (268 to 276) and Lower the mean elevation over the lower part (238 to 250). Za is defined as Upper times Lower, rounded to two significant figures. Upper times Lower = 65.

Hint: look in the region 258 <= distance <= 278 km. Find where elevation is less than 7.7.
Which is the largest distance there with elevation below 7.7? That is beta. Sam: 277 km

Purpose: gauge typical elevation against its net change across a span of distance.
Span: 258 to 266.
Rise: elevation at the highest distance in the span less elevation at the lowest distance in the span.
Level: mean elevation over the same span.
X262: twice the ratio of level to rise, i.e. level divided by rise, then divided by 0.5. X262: -11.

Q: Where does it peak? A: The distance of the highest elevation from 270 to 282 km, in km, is 281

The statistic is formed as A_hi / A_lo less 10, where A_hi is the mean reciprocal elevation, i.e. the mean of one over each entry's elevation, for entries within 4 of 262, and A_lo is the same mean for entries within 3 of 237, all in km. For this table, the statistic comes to -8.60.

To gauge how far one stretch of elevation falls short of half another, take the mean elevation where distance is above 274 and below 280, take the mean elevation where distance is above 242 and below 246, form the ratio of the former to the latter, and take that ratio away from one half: -0.17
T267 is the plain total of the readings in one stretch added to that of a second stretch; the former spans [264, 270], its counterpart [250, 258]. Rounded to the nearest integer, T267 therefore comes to 55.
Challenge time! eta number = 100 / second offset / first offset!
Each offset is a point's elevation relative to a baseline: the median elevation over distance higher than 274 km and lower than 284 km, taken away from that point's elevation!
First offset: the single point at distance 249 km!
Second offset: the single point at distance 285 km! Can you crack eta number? 93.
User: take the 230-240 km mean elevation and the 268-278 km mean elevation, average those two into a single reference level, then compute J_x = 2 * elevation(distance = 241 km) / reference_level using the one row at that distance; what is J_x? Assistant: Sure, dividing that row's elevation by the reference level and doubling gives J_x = 2.5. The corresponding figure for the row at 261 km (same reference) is 1.8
